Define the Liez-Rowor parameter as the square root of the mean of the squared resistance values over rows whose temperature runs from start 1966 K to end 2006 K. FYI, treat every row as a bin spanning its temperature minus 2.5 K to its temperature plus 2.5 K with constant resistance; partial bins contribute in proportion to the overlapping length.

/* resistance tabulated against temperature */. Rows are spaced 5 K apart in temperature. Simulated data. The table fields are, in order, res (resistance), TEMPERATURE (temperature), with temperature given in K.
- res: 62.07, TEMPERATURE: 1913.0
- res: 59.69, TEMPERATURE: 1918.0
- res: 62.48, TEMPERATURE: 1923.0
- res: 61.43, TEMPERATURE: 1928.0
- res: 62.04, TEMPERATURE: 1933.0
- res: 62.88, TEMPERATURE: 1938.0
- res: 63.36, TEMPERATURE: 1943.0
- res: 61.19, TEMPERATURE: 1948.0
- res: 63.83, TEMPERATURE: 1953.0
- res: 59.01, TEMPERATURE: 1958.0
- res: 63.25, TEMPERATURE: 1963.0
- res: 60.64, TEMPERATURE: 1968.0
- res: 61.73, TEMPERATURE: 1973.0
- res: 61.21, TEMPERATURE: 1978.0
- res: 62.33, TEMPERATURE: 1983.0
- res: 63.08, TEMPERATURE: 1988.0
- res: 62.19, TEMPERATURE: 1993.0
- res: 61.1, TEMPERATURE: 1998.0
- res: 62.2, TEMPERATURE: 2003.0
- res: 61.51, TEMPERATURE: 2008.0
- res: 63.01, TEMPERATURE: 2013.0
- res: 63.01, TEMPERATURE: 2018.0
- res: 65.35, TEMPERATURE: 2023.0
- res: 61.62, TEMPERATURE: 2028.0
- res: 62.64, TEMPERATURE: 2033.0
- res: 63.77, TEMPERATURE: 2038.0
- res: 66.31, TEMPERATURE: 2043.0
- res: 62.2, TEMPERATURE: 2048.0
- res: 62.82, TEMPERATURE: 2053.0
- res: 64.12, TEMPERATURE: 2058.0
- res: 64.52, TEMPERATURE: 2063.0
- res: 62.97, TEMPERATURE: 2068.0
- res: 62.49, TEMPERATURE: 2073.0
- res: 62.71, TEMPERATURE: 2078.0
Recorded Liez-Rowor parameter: 61.8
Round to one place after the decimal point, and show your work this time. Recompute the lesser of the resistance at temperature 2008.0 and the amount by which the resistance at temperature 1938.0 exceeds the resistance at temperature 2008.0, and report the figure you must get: 1.4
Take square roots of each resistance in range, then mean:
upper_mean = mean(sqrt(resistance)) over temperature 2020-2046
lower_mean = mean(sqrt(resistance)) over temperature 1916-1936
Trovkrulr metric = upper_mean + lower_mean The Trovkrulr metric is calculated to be 15.83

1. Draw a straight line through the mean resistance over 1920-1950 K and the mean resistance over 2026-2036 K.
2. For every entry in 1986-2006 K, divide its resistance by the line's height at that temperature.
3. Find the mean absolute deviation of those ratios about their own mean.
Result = 0.008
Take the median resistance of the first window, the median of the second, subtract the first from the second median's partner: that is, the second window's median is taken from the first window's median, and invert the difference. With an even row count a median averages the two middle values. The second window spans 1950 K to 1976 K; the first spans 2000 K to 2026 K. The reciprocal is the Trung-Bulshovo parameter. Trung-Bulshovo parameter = 0.8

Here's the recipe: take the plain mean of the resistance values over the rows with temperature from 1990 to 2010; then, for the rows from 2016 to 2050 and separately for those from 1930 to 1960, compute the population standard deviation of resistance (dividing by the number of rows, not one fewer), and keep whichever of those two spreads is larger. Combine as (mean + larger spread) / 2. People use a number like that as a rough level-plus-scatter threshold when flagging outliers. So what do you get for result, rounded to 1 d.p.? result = 31.7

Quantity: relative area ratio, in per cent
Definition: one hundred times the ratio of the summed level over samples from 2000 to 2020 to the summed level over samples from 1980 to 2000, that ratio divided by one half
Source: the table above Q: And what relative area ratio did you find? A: 201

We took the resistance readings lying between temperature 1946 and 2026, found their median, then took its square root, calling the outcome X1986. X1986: 7.89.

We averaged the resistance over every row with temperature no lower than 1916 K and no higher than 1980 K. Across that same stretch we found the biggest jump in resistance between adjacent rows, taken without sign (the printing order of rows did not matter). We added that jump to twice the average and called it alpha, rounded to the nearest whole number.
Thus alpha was 128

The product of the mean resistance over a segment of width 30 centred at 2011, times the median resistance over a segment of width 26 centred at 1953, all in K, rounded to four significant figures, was 3966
